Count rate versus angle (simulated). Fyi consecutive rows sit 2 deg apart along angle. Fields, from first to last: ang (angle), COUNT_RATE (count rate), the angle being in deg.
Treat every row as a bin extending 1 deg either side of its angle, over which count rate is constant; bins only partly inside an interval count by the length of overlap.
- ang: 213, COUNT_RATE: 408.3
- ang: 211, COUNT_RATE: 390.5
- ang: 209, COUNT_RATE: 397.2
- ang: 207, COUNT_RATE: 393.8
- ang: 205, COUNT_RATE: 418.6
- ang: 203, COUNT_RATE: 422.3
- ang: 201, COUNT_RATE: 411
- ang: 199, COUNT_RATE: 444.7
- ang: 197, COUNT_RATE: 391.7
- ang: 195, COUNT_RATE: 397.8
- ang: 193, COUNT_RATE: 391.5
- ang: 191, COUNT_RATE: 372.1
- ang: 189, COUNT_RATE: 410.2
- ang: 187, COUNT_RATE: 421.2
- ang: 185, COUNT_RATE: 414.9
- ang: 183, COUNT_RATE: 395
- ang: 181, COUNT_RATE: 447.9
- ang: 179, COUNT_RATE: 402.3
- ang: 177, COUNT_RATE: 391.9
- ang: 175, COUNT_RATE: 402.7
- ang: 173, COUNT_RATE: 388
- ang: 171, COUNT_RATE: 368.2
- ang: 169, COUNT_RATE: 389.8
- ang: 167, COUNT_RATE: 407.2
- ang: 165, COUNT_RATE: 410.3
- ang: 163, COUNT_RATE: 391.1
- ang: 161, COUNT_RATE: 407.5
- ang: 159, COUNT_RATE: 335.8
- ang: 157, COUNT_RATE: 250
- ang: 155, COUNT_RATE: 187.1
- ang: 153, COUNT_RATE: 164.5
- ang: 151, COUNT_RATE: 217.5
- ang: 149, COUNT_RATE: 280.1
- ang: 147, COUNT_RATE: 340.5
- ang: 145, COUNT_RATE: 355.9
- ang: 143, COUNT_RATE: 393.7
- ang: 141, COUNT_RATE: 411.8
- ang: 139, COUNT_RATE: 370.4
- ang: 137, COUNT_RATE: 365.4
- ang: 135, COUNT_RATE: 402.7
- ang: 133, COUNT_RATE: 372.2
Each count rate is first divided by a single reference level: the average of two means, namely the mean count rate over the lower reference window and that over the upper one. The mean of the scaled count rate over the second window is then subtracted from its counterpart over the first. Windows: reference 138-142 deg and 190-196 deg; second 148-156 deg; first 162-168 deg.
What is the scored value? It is 0.49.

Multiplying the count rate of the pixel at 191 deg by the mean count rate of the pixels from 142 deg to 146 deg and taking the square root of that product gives 373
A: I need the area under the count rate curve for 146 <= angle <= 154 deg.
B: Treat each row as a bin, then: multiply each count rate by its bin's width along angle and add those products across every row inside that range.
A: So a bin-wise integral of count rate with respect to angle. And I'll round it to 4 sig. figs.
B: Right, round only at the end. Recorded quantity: 2005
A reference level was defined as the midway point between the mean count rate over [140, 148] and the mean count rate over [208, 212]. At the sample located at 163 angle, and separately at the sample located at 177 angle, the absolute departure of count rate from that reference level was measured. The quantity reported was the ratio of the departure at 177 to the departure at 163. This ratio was 1.1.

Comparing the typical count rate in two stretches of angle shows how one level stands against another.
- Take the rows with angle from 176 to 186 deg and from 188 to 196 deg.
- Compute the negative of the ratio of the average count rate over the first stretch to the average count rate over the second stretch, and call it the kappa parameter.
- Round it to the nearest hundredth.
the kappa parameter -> -1.04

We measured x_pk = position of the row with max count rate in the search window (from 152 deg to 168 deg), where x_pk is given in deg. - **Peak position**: 165 deg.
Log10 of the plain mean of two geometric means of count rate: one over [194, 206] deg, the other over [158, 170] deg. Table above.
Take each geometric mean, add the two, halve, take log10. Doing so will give 2.60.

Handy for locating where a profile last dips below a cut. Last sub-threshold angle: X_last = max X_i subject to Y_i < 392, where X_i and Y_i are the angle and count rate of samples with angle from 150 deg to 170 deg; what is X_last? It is 169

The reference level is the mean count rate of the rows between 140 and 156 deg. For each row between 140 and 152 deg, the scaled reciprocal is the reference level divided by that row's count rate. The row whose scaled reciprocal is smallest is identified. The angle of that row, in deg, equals 141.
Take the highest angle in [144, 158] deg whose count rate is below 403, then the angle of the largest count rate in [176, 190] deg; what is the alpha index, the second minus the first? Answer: 24 deg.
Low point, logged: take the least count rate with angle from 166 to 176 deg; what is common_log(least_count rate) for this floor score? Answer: 2.57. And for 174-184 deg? 2.59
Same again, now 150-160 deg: 2.22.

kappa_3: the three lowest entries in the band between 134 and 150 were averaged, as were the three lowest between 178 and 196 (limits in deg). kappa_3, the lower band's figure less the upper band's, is -61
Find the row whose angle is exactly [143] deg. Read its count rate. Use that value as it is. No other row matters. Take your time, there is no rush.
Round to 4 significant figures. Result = 393.7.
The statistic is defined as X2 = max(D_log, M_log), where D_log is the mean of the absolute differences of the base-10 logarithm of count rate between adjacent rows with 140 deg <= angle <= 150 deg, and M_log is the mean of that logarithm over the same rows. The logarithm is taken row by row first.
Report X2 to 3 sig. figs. 2.55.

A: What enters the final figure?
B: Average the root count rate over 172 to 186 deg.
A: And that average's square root 4.49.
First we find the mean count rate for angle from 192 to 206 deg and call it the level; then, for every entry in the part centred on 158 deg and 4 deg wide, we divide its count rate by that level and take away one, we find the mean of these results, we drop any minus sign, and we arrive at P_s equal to 0.29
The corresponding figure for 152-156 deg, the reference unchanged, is 0.57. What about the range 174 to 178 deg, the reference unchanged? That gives 0.03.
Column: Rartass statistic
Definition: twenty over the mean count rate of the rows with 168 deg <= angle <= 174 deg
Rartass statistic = 0.052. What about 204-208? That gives 0.049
